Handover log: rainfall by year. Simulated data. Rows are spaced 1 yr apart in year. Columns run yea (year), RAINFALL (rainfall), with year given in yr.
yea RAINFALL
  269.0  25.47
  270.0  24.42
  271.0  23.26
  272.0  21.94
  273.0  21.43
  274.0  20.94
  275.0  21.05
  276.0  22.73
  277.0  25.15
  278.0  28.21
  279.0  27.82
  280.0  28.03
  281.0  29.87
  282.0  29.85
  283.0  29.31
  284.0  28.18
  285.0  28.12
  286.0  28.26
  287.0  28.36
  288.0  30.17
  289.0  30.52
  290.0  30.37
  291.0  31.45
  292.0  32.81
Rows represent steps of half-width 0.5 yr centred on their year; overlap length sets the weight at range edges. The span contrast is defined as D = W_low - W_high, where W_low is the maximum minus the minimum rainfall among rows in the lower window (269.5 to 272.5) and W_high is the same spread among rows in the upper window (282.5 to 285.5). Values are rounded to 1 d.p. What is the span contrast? 1.3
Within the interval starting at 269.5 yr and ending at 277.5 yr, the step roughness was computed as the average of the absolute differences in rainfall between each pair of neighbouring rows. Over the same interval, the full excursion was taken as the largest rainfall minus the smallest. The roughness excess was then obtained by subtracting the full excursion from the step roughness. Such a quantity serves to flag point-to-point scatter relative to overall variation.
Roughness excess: -3.1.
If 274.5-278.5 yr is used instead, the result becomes -4.8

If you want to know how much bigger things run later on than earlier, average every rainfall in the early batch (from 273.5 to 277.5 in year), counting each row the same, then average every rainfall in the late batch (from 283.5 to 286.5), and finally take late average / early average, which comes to 1.25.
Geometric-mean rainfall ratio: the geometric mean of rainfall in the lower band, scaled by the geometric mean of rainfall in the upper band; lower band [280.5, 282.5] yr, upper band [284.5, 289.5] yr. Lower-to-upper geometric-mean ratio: 1.03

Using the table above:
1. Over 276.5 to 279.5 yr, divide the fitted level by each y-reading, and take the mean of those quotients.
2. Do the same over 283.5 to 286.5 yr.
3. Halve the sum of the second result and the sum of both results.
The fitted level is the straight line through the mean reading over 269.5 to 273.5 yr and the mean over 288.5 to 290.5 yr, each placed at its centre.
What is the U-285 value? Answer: 1.48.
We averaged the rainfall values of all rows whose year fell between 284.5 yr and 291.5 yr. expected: 29.6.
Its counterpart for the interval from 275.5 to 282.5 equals 27.4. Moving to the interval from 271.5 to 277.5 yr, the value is 22.2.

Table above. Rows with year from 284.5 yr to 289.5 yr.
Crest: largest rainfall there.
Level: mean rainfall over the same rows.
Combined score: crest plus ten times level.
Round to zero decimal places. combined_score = 321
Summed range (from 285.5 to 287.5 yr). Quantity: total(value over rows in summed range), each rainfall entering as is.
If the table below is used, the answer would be 57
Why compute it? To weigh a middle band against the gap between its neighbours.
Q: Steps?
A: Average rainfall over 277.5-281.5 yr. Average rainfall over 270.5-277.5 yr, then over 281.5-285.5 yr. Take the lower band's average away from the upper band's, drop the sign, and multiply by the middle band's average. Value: 185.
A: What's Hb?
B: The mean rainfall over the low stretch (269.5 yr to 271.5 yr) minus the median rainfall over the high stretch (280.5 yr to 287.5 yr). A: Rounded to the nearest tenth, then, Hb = -4.5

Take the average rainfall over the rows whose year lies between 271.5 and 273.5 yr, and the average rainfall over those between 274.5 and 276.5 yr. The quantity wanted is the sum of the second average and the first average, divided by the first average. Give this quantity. 2.01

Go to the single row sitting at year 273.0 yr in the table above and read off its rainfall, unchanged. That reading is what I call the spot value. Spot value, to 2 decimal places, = 21.43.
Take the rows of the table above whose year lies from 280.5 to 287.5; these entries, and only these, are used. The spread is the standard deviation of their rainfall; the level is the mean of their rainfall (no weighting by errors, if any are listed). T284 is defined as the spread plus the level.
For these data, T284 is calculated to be 29.6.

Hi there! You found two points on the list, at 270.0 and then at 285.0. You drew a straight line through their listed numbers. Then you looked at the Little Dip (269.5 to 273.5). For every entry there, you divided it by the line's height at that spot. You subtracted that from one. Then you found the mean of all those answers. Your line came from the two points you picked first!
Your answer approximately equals 0.081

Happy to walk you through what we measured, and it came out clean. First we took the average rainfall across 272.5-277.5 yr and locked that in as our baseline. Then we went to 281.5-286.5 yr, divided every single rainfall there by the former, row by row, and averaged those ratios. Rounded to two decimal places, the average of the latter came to 1.29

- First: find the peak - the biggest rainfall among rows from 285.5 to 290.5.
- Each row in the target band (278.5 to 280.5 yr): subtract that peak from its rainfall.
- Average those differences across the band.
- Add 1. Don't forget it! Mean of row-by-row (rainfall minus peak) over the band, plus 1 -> -1.6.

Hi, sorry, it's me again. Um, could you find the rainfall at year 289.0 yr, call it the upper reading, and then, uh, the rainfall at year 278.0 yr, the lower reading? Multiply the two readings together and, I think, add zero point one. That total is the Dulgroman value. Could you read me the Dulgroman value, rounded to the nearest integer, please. 861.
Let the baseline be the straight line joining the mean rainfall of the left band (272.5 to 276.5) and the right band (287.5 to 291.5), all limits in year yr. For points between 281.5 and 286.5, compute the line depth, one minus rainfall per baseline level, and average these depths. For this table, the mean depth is -0.055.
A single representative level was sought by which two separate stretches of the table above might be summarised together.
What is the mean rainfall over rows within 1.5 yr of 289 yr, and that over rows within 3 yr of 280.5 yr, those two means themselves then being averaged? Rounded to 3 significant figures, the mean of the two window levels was 29.6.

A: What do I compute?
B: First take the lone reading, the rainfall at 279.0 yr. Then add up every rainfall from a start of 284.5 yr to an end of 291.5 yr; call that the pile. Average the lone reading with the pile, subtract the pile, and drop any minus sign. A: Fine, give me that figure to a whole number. 90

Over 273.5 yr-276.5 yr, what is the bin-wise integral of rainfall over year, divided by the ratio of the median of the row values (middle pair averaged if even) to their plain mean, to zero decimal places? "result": 66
